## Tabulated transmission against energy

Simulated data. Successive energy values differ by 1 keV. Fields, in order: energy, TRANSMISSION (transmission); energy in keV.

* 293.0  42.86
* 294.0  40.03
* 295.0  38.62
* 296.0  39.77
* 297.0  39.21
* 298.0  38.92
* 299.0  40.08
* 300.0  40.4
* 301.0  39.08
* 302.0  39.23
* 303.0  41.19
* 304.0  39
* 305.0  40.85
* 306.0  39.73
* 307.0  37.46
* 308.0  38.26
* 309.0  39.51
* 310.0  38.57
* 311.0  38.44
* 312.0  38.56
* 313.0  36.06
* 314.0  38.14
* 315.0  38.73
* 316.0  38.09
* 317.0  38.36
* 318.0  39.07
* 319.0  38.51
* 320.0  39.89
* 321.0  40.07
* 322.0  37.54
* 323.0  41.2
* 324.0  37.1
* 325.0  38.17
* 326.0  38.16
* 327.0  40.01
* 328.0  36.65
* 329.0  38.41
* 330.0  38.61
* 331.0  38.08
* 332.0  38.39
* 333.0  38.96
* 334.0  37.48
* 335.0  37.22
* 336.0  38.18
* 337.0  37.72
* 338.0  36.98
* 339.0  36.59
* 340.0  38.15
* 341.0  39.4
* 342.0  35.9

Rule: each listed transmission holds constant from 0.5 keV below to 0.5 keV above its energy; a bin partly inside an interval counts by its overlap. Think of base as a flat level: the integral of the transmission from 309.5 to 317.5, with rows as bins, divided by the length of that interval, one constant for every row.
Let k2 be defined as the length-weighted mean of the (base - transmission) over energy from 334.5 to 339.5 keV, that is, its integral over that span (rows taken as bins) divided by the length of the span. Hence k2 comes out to 0.8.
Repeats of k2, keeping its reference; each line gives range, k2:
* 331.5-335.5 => 0.1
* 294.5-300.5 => -1.4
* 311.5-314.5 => 0.5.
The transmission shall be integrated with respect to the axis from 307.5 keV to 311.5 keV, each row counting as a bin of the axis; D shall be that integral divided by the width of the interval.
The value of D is 38.7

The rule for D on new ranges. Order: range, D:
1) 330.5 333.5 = 38.5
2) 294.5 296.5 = 39.2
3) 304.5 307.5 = 39.3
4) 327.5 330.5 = 37.9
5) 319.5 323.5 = 39.7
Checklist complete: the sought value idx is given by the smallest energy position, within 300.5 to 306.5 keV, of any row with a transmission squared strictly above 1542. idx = 303.0 keV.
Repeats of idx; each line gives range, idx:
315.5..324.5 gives 320.0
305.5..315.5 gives 306.0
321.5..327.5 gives 323.0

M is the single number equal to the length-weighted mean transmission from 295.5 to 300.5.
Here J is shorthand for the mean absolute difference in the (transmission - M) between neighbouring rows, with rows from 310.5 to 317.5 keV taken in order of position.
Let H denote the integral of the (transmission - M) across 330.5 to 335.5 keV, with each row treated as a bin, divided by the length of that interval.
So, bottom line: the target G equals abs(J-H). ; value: 2.7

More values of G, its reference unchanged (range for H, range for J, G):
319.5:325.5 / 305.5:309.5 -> 2.1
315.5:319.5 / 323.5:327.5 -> 2.1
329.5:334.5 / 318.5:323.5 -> 3.3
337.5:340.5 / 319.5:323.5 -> 4.6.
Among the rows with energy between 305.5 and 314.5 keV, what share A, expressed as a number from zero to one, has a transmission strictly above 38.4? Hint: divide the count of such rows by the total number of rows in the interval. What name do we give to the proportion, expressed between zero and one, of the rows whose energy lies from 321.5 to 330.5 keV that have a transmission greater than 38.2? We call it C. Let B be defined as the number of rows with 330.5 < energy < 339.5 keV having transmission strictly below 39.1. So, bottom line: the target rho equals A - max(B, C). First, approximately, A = 0.56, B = 9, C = 0.4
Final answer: -8.44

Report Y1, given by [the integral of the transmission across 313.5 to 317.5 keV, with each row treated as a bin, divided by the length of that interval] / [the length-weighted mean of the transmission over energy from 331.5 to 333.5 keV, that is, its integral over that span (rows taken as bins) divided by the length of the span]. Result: 0.99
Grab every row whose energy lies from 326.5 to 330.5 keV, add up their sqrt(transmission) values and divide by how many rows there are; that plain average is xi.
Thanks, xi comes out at 6.20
